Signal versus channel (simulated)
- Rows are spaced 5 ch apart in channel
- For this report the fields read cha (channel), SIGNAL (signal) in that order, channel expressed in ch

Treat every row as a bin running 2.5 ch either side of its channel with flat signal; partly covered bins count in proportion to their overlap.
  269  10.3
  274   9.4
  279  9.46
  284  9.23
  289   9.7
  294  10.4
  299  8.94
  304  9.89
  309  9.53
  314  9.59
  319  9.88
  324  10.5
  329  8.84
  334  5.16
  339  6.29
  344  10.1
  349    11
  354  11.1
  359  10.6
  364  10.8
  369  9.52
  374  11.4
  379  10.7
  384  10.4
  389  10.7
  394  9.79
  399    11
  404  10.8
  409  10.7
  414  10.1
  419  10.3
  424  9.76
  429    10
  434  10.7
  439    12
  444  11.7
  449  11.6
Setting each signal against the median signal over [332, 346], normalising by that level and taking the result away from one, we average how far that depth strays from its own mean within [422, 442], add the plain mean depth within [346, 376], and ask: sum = -0.59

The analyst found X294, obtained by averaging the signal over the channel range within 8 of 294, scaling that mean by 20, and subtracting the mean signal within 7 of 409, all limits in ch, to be 183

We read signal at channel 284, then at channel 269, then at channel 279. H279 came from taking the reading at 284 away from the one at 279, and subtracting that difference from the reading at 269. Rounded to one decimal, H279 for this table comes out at 10.1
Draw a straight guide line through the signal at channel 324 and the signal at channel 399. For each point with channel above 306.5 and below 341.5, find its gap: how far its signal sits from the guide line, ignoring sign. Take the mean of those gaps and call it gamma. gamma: 2.0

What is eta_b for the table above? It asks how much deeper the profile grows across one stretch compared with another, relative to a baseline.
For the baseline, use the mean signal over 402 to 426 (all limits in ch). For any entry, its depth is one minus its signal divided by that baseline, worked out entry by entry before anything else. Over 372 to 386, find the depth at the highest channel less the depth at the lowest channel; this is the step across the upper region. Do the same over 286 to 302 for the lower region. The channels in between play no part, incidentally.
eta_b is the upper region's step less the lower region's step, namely 0.0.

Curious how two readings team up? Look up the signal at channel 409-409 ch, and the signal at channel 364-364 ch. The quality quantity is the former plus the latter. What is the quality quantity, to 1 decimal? 21.5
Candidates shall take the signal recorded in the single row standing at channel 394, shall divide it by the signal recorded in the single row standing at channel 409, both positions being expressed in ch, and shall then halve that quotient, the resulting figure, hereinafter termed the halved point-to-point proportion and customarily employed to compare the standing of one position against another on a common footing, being 0.457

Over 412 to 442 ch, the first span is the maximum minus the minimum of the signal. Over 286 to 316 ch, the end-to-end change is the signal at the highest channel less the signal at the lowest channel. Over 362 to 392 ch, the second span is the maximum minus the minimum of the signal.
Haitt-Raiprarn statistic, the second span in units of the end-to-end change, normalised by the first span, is -8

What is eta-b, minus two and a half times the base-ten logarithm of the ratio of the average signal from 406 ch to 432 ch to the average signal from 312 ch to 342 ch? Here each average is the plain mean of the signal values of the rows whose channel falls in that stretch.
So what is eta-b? -0.21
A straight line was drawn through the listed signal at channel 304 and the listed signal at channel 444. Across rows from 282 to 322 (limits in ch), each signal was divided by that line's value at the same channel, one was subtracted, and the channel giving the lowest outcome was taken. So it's 299 ch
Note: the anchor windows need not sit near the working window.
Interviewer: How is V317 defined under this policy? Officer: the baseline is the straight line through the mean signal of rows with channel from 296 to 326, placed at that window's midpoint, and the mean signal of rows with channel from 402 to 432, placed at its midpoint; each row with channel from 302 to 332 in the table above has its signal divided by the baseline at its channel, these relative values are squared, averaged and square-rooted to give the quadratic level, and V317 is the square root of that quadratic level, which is 1.00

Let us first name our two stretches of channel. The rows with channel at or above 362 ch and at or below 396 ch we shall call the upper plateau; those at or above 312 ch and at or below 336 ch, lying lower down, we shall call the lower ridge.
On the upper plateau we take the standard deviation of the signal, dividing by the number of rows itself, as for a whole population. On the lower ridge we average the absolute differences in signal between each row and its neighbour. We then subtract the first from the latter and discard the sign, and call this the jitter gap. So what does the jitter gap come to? 1.0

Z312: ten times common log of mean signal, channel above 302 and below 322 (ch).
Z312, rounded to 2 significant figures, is 9.9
